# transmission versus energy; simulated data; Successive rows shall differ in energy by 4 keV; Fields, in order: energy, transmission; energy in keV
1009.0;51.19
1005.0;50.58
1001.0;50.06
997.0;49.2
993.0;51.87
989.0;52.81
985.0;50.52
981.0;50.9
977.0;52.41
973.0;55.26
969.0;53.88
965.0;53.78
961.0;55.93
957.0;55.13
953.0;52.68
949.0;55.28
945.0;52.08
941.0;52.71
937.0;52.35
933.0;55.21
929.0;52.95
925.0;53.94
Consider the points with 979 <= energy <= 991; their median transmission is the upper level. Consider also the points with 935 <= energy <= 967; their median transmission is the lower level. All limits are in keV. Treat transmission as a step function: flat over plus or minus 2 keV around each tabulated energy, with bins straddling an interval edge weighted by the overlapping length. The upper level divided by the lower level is 0.956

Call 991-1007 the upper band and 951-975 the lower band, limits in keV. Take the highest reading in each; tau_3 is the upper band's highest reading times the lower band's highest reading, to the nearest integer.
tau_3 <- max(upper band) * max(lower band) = 2901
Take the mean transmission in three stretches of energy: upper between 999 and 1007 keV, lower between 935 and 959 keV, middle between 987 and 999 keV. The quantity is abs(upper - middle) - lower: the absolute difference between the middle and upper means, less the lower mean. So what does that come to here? -52.4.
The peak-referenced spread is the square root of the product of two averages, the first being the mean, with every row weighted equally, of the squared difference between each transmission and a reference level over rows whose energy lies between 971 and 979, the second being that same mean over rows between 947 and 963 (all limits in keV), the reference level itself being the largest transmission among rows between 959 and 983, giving 4.3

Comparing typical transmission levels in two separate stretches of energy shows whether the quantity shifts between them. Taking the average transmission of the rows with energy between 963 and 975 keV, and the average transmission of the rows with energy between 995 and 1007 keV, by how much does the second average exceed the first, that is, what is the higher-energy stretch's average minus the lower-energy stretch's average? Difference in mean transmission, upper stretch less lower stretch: -4.4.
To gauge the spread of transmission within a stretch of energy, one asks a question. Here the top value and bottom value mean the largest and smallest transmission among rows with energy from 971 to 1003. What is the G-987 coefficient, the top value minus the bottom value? 6.1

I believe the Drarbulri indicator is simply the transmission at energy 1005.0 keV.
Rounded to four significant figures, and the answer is 50.58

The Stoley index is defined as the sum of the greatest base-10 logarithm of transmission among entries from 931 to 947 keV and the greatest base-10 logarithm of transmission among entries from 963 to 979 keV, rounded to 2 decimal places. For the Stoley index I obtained 3.48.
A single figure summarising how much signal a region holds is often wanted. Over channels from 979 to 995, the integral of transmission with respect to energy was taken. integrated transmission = 824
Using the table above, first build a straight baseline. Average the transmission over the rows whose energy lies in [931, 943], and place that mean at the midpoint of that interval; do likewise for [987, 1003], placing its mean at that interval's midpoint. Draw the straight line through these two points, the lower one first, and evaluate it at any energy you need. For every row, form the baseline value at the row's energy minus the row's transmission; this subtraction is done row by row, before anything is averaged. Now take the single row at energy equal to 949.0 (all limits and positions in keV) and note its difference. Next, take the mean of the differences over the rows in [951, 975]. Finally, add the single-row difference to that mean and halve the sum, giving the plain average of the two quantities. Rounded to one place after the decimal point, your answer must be -2.2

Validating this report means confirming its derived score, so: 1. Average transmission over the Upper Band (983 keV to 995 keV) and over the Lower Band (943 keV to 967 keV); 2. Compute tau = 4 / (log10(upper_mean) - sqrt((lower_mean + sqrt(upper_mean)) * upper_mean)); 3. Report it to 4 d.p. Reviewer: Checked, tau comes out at -0.0732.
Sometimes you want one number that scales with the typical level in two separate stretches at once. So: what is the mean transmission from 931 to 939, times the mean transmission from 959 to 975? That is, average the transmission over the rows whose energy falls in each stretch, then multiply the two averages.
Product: 2942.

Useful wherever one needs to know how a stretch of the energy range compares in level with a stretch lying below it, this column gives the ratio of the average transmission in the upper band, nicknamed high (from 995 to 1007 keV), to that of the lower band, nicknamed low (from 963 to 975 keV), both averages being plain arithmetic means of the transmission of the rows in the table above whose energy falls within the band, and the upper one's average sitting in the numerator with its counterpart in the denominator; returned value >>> 0.92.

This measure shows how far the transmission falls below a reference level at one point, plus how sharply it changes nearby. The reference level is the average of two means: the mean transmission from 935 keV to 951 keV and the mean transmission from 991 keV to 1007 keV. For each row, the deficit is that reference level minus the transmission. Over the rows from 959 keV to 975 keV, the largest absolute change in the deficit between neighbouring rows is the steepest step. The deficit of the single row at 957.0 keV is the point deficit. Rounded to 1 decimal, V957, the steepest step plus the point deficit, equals -1.2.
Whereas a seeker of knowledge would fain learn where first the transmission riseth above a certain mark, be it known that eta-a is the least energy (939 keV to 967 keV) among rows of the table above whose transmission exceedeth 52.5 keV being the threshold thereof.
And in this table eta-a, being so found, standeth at 941.0 keV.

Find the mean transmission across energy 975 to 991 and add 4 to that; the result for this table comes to 55.7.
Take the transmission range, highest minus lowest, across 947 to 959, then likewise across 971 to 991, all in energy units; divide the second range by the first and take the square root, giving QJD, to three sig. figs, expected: 1.35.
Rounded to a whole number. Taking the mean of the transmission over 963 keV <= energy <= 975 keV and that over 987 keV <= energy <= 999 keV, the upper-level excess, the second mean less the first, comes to -3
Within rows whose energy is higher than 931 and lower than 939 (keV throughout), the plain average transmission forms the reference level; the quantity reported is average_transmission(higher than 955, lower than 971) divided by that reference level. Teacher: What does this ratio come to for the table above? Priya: 1.02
